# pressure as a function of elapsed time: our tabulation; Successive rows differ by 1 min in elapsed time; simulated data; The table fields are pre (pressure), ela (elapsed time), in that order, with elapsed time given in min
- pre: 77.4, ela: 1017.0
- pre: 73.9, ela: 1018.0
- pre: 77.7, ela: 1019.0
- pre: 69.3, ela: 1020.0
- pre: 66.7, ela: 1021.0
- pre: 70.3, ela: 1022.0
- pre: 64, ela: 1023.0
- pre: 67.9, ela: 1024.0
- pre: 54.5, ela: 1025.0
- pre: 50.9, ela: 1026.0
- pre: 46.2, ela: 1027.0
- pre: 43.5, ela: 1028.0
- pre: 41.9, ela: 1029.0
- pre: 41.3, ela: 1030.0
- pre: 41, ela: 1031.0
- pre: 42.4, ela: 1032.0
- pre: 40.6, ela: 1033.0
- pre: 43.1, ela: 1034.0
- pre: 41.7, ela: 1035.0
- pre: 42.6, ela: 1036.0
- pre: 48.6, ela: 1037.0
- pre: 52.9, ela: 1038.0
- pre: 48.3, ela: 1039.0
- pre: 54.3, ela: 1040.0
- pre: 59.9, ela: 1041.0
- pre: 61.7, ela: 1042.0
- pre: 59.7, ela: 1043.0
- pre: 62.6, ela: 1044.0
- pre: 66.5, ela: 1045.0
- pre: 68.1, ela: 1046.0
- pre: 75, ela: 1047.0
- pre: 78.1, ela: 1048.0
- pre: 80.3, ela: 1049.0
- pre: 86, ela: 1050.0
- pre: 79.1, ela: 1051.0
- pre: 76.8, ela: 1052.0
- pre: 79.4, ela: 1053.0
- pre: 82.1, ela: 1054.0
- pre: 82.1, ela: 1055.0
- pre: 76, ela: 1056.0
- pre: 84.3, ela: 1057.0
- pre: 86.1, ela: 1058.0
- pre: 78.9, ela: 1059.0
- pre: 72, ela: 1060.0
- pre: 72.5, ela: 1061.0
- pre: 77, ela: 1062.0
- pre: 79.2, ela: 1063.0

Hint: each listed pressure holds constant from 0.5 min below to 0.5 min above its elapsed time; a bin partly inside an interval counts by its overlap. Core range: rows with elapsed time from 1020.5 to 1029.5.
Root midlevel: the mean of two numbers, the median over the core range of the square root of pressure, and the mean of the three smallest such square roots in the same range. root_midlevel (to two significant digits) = 7.0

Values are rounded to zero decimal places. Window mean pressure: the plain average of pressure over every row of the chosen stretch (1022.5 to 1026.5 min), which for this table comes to 59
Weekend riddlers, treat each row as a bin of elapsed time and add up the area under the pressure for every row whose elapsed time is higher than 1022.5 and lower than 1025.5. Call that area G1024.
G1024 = 186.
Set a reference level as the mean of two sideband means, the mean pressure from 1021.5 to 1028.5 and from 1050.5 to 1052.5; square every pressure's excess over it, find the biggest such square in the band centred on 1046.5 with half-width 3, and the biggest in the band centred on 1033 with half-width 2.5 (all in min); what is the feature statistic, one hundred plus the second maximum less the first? 648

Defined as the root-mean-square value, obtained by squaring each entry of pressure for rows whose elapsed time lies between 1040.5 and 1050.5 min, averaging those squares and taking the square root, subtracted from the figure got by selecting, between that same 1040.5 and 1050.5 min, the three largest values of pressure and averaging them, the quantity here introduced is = 11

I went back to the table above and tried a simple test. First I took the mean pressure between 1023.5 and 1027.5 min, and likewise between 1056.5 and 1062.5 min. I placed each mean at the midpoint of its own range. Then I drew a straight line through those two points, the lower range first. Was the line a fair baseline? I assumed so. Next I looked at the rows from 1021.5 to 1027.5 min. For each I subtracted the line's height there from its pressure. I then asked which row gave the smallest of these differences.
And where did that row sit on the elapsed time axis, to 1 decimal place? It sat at 1027.0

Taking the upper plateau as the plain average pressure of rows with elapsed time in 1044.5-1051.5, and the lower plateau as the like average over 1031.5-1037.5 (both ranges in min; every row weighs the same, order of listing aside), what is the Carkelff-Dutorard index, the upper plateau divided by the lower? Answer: 1.8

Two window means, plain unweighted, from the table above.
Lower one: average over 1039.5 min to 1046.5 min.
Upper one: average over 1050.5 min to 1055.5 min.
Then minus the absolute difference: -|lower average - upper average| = -18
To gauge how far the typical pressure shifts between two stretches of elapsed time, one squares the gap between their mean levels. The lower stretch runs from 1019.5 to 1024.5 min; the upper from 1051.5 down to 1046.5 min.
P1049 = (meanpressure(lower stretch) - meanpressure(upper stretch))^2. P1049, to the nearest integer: 145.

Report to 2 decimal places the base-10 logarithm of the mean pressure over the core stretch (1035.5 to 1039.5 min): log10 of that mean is 1.68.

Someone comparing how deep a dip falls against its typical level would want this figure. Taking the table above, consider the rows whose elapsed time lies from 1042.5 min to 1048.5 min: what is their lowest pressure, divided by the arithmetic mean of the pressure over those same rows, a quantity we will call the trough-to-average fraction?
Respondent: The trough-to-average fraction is 0.874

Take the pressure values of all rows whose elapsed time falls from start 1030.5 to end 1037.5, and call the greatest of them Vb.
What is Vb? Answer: 48.6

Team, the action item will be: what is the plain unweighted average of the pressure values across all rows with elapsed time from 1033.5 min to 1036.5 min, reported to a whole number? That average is 42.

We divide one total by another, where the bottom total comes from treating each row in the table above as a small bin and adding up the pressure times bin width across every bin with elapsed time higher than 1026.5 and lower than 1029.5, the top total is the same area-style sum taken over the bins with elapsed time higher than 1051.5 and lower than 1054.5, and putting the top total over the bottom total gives 1.8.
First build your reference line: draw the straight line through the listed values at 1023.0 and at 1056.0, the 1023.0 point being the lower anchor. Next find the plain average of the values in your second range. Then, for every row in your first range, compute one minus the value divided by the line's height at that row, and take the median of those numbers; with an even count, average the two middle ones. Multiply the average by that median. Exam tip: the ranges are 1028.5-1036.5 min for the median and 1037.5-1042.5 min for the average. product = 21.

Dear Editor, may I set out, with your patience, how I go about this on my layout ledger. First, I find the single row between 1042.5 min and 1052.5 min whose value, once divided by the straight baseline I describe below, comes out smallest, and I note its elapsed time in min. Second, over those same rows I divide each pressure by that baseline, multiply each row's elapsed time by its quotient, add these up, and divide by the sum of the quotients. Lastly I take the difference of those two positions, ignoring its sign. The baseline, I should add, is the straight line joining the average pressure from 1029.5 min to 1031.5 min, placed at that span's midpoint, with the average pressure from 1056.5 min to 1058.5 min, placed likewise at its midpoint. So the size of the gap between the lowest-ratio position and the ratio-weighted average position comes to 4.6 min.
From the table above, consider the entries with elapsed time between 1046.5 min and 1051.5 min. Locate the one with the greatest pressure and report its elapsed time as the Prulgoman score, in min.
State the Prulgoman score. 1050.0 min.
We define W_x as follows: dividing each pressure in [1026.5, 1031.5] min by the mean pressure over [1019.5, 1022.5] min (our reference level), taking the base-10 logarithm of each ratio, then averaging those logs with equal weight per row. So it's -0.21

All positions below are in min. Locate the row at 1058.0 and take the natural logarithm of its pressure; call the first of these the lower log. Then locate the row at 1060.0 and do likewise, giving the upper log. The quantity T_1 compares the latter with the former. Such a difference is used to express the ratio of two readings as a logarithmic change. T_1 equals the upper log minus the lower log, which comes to -0.18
